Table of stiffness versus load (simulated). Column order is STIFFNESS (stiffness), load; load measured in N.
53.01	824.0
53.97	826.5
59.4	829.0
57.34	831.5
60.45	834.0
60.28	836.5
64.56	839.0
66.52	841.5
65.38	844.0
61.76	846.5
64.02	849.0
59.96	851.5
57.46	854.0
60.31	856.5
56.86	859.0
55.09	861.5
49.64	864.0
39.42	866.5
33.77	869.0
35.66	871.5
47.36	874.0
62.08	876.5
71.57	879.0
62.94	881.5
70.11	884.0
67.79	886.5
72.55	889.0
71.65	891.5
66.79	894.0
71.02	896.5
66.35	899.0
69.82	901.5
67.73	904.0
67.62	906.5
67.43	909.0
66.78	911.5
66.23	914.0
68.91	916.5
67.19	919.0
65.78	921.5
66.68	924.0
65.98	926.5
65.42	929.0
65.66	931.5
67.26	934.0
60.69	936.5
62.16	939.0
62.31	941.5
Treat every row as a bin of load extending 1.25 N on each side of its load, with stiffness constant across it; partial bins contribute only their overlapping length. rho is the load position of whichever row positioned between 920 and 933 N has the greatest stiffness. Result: 924.0 N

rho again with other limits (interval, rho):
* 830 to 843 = 841.5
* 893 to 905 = 896.5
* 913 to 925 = 916.5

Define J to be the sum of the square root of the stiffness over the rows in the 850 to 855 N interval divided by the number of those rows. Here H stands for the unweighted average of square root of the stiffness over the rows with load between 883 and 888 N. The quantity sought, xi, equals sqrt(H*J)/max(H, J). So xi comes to 0.961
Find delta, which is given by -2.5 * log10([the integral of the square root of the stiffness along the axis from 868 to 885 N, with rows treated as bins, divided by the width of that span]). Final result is -2.16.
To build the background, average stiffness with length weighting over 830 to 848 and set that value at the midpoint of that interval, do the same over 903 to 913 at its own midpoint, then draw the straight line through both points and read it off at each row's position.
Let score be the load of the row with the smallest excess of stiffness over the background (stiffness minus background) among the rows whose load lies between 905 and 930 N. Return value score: 929.0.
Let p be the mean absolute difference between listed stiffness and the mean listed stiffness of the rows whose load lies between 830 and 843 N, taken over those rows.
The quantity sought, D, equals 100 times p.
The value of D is 297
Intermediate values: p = 3.0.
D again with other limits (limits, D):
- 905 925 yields 71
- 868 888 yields 1311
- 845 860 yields 197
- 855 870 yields 839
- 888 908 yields 207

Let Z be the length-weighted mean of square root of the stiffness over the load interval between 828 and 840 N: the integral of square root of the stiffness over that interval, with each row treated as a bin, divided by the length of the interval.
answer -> 7.77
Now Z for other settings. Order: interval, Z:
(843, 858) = 7.83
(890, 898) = 8.35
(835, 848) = 7.98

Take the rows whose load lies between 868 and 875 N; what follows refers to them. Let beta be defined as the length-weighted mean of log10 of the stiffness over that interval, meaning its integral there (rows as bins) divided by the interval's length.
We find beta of 1.58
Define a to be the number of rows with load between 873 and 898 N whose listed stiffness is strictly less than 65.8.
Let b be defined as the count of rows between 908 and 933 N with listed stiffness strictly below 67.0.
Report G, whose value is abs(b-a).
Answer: 4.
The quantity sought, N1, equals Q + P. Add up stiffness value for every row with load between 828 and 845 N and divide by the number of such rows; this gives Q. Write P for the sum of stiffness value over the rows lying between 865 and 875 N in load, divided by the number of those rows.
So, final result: 101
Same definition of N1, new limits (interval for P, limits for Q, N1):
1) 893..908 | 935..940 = 130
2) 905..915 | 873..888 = 131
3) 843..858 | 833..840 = 123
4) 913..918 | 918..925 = 134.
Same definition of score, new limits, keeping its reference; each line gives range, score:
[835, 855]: 854.0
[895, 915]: 914.0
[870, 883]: 871.5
